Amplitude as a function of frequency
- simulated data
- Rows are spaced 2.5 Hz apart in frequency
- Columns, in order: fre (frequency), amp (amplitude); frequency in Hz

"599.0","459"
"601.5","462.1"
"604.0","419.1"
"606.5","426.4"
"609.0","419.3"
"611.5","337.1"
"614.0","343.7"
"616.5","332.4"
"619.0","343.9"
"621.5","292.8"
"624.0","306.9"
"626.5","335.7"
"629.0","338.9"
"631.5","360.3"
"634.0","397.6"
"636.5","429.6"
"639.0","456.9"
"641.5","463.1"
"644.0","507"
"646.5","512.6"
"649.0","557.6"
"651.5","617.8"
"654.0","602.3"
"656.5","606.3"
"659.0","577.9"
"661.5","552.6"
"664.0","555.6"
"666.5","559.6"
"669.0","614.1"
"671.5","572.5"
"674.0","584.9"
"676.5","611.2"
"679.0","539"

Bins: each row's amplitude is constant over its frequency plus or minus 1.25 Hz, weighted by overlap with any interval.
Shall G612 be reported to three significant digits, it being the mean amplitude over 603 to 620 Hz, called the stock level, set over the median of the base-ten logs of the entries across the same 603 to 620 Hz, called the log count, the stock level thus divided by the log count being 148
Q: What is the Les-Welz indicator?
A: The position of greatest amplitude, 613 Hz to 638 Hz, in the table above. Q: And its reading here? 636.5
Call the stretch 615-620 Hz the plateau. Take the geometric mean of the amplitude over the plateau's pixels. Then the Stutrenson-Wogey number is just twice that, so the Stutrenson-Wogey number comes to 676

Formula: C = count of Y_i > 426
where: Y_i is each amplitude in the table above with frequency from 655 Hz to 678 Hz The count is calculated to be 9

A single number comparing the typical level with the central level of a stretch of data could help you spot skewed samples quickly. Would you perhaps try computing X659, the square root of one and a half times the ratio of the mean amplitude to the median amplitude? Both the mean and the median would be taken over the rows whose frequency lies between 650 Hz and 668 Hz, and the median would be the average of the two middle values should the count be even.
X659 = 1.229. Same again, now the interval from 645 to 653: 1.230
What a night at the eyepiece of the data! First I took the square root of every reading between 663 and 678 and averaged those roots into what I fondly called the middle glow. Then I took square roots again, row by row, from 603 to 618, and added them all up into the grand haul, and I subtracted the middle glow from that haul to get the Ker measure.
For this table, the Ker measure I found 93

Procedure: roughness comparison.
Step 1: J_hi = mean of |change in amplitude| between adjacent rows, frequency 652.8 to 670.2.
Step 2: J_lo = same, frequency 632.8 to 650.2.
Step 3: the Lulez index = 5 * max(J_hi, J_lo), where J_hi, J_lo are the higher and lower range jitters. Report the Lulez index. 133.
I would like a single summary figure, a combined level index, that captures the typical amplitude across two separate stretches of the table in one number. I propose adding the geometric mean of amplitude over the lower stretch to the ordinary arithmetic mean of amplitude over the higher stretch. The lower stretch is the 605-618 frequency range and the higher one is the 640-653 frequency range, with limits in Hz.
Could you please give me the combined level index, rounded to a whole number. 901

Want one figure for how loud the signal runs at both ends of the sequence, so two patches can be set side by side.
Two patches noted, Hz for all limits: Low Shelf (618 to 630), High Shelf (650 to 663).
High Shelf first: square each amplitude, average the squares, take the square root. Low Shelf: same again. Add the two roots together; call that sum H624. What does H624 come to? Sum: 916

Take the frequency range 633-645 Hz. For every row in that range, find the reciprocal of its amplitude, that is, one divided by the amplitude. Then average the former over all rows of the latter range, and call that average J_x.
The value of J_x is 0.0022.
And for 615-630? 0.0031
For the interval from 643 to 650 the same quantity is 0.0019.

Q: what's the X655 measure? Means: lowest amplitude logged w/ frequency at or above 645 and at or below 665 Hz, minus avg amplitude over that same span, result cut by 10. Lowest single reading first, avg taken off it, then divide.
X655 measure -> -6.0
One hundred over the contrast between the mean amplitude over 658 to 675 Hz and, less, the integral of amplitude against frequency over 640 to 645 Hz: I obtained -0.054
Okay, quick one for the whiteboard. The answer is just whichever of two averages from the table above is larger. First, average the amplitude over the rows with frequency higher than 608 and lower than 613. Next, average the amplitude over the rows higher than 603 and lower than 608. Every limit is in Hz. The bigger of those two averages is 423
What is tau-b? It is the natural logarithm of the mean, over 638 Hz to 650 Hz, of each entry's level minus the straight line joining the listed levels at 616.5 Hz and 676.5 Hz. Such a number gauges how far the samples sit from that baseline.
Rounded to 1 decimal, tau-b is 3.7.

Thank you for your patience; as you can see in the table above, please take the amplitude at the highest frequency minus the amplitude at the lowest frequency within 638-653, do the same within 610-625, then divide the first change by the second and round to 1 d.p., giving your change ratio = -5.3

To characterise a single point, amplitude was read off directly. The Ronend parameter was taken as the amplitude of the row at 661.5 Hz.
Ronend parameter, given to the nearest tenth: 552.6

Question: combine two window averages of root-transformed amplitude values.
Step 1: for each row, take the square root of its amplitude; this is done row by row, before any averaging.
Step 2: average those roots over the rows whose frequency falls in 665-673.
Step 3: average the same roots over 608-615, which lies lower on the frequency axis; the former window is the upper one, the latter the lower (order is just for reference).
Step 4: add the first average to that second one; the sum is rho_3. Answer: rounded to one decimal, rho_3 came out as 43.2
